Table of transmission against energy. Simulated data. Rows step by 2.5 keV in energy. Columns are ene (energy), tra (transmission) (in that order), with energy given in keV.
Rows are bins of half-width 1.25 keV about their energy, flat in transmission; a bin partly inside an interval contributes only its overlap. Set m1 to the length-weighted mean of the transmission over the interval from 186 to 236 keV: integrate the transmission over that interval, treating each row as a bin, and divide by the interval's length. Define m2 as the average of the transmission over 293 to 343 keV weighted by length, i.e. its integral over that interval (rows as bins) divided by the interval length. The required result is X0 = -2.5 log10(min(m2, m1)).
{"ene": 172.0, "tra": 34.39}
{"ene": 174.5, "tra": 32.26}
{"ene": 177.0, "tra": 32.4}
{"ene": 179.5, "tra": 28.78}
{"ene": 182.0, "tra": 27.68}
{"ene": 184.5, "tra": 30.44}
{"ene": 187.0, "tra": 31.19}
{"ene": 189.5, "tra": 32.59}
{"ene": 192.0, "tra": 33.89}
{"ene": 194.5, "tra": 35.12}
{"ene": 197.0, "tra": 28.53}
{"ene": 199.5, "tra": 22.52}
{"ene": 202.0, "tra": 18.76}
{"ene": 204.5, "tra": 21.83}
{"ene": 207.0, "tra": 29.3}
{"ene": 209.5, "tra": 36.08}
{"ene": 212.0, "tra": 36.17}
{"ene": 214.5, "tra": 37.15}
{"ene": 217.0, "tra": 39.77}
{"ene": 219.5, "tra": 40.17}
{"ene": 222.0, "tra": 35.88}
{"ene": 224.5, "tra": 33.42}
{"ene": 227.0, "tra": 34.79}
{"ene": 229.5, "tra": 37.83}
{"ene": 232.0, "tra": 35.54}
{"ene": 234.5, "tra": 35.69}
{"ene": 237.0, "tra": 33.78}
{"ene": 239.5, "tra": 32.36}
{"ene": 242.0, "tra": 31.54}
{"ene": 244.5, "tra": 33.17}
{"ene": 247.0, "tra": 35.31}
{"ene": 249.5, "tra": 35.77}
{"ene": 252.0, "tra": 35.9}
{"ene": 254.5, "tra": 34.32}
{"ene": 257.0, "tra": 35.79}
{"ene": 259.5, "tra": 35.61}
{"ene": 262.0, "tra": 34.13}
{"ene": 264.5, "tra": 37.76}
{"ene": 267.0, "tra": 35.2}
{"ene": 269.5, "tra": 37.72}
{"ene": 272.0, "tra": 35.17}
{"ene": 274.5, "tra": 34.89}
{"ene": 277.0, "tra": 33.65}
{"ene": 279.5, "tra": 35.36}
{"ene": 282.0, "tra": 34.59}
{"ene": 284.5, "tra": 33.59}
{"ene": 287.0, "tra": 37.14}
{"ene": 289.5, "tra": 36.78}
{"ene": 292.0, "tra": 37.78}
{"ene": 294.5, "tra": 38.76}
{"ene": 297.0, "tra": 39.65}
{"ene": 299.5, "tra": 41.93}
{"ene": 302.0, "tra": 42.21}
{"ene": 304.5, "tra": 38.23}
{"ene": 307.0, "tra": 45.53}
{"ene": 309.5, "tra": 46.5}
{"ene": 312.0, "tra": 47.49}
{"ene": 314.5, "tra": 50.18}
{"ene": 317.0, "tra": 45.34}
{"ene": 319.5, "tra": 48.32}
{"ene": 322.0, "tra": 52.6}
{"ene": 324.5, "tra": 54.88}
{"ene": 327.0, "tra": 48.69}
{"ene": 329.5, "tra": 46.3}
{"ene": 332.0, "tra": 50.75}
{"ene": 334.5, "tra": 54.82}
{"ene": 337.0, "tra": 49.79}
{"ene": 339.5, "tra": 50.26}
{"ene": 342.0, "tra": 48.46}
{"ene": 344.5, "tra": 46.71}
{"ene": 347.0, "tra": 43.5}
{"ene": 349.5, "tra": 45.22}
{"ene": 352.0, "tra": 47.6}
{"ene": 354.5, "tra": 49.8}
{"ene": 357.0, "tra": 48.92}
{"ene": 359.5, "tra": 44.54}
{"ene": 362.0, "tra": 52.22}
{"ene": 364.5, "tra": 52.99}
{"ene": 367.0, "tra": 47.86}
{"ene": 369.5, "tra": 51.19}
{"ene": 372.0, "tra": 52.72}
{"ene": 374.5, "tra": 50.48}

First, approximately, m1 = 33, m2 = 47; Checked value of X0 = -3.79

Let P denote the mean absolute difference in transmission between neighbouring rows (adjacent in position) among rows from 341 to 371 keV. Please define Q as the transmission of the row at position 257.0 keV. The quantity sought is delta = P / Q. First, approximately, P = 3.0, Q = 35.79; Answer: 0.08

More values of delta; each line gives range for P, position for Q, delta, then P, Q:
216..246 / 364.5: 0.03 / 1.8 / 52.99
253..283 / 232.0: 0.05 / 1.7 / 35.54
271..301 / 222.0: 0.04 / 1.3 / 35.88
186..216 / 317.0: 0.08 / 3.5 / 45.34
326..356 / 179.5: 0.09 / 2.7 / 28.78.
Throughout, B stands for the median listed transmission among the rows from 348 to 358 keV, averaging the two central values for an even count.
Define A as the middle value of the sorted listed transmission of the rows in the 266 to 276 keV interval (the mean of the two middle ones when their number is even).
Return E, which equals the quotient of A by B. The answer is 0.73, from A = 35.2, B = 48.3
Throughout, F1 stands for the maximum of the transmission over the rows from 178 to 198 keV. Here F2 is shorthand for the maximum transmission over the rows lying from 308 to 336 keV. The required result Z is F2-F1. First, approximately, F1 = 35.12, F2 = 54.88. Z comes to 20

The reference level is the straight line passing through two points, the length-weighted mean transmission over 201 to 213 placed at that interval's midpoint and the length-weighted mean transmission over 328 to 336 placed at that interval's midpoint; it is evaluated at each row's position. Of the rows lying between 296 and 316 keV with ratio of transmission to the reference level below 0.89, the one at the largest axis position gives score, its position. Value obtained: 304.5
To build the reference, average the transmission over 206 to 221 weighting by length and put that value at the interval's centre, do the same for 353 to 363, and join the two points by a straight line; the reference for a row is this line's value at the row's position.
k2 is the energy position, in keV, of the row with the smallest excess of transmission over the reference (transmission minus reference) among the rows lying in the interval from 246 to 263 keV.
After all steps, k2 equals 262.0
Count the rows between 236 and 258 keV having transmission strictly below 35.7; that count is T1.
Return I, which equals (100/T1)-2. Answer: 15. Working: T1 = 6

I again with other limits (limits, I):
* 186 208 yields 9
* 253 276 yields 15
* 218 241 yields 15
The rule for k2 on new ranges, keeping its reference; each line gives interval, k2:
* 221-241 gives 239.5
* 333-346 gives 344.5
